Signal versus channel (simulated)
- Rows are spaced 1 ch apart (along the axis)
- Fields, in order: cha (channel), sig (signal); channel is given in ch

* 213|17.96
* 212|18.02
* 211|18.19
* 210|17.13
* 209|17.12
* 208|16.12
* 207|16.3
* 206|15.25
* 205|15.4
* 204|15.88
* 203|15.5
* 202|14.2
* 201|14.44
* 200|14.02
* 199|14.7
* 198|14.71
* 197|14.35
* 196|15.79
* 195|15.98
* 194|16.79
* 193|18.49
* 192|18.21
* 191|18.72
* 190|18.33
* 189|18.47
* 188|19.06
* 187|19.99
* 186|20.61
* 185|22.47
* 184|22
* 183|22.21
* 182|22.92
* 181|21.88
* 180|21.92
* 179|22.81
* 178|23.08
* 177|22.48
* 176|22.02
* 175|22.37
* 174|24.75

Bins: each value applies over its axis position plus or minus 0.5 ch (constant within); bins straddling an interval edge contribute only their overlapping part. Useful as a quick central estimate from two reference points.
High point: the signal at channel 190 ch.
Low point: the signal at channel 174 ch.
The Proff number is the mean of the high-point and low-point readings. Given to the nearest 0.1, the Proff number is 21.5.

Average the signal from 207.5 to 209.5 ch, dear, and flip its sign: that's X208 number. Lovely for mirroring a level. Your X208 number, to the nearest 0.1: -16.6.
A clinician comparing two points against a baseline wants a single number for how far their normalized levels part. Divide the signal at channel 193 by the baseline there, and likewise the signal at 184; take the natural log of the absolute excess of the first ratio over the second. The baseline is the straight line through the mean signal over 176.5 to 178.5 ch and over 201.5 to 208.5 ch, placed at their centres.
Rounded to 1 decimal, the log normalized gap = -2.9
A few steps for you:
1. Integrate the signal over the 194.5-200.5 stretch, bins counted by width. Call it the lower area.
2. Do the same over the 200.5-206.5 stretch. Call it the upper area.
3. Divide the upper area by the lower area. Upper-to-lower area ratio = 1.01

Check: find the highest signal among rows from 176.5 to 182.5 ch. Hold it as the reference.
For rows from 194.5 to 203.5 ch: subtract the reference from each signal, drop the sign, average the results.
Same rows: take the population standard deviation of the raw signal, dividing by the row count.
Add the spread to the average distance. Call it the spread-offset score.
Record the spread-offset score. 8.9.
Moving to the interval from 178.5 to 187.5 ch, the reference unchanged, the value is 2.1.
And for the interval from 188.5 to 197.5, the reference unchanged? 7.3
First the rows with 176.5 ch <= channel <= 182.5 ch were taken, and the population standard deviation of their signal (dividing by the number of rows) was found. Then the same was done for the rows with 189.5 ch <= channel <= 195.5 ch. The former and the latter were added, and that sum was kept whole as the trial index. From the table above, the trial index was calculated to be 1.48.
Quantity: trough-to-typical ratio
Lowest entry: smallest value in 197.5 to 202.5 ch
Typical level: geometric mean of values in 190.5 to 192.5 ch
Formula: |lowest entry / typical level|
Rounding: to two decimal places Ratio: 0.76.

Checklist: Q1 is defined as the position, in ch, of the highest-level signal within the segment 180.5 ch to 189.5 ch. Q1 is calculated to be 182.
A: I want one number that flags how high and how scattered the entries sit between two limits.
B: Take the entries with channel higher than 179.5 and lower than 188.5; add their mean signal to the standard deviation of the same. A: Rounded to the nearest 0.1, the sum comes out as 22.7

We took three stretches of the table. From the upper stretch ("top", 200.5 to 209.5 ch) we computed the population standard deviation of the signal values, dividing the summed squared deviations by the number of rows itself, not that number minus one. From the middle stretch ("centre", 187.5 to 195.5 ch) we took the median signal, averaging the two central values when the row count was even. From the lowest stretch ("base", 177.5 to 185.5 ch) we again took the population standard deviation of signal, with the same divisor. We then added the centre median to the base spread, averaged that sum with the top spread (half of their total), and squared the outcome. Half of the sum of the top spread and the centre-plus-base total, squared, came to 97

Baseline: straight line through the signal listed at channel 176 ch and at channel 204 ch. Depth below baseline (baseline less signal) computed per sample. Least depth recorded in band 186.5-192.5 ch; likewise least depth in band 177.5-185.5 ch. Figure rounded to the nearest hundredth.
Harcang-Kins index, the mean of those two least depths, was -1.40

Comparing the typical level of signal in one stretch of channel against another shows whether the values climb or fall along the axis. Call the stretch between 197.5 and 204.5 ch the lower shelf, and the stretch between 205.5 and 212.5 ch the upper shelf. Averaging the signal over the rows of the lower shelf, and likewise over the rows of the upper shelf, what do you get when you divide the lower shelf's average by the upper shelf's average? 0.9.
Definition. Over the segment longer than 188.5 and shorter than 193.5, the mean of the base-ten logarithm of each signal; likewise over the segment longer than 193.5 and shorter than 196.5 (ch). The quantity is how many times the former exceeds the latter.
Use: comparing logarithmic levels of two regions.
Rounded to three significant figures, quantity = 1.05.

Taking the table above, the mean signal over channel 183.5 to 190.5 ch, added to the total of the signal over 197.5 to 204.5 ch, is 124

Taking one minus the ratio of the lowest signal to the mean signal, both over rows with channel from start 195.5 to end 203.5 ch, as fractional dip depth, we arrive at 0.047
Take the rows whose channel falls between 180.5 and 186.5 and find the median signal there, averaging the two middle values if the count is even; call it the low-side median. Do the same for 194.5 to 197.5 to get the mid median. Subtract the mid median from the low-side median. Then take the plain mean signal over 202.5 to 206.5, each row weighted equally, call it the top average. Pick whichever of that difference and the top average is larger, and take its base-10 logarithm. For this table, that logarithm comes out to 1.19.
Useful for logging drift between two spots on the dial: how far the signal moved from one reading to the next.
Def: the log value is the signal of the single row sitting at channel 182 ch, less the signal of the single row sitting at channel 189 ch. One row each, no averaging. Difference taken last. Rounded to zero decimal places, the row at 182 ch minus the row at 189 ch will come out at 4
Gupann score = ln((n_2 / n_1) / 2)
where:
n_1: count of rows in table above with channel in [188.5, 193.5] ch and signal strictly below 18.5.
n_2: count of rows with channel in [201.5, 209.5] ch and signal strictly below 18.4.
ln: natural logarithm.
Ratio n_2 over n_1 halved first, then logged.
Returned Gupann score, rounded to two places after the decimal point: 0.00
